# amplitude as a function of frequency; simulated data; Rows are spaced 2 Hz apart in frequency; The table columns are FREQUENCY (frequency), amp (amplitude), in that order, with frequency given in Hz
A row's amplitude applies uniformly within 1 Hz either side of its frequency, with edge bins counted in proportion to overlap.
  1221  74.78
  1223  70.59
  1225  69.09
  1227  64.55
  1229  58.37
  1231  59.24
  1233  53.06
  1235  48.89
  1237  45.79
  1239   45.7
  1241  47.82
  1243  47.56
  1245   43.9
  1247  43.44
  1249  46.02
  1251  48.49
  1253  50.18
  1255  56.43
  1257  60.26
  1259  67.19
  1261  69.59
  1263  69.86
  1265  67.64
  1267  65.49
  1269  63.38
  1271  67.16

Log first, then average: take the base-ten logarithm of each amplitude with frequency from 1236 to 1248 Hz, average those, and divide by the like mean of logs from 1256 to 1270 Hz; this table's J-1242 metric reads 0.91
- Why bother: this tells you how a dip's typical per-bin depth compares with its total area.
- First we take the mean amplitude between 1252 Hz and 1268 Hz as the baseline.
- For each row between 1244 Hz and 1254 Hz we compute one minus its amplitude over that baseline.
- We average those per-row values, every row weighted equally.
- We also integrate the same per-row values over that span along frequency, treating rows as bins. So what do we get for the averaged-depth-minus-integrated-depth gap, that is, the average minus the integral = -2.4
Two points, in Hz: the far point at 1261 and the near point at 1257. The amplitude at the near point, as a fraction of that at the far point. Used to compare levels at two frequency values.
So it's 0.87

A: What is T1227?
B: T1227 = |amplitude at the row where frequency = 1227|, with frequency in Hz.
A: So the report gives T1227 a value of 65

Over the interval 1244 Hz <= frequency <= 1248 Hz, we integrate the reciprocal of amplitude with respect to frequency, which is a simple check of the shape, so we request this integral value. 0.092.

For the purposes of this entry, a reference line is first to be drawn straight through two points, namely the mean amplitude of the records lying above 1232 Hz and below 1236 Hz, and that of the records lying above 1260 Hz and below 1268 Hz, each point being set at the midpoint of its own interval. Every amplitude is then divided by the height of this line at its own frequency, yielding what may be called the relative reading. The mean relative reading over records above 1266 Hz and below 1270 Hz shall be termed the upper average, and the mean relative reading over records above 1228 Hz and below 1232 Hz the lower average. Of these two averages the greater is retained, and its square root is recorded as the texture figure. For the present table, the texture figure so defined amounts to 1.10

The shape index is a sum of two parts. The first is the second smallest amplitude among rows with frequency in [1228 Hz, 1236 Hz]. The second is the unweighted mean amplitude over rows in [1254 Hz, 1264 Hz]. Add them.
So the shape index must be 118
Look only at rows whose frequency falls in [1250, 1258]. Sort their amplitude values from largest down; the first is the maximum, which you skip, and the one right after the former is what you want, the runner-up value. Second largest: 56.43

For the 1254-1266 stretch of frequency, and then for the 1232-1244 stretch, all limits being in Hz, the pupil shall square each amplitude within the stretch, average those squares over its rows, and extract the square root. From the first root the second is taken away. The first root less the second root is 17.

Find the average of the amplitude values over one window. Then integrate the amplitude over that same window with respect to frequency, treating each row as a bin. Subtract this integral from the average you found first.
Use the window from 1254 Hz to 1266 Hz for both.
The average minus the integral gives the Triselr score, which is -717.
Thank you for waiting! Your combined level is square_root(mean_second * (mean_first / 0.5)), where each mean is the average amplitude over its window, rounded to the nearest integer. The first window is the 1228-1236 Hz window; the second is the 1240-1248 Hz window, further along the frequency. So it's 71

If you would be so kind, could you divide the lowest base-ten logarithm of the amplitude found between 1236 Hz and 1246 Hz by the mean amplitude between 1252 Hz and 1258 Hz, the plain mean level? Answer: 0.0295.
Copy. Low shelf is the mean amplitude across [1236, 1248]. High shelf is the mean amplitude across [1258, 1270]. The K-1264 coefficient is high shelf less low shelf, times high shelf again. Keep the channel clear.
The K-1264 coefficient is 1444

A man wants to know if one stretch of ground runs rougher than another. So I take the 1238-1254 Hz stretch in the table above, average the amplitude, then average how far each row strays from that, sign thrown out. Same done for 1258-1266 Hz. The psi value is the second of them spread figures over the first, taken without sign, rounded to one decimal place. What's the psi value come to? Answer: 0.6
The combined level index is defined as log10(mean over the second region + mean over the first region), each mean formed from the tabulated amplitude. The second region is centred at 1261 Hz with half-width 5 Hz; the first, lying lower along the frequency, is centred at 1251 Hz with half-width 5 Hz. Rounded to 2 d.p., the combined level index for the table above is 2.06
